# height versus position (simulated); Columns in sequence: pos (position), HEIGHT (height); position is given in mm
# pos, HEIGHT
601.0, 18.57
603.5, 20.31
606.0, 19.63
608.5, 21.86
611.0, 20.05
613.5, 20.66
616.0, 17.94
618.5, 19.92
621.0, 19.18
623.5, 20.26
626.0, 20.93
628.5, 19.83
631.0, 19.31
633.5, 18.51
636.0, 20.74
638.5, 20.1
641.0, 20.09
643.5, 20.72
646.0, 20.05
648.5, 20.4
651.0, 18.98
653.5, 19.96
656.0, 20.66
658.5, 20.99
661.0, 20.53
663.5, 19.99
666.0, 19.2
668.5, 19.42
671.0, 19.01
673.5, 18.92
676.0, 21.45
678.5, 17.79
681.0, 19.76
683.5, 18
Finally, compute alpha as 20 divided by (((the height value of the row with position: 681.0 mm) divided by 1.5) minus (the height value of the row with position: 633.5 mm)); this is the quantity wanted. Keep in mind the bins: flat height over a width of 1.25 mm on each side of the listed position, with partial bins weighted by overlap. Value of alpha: -3.7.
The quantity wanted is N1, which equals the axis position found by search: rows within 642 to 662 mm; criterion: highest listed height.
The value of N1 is 658.5 mm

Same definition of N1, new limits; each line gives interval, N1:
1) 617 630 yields 626.0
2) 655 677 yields 676.0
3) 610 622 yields 613.5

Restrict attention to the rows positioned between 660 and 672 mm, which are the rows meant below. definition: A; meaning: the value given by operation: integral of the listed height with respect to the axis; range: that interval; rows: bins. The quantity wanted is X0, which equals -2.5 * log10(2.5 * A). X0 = -6.92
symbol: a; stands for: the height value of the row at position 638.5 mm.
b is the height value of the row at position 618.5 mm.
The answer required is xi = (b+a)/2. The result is 20.0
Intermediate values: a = 20.1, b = 19.92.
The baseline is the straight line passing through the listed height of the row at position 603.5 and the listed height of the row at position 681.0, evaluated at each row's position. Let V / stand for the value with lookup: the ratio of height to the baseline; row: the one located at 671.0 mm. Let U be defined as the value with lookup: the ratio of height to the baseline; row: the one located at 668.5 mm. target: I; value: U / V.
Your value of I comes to 1.02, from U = 0.98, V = 0.96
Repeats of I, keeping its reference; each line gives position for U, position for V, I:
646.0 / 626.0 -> 0.96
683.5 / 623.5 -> 0.91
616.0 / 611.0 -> 0.90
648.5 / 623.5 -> 1.02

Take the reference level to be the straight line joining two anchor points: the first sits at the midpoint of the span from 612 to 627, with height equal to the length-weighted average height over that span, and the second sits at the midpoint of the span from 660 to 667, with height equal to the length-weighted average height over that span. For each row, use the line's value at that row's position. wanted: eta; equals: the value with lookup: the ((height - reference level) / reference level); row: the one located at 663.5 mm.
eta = 0.00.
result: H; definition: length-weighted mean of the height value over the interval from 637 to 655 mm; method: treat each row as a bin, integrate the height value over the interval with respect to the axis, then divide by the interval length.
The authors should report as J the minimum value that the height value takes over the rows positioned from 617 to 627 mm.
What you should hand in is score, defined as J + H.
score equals 39.2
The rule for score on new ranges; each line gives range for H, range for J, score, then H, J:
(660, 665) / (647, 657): 39.2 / 20.2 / 18.98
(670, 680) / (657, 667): 38.5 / 19.3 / 19.2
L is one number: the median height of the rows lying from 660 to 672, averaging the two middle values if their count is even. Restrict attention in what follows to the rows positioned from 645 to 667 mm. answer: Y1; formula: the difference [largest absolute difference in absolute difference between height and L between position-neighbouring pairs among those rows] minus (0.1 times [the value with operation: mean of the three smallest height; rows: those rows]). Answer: -1.2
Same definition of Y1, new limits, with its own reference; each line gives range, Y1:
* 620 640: -0.8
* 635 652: -1.3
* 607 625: -0.1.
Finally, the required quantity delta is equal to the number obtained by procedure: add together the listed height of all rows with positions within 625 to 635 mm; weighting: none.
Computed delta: 79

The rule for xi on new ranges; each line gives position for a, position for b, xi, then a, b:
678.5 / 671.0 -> 18.4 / 17.79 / 19.01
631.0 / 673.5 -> 19.1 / 19.31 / 18.92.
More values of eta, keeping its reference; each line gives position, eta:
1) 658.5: 0.05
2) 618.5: 0.01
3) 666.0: -0.04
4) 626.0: 0.06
